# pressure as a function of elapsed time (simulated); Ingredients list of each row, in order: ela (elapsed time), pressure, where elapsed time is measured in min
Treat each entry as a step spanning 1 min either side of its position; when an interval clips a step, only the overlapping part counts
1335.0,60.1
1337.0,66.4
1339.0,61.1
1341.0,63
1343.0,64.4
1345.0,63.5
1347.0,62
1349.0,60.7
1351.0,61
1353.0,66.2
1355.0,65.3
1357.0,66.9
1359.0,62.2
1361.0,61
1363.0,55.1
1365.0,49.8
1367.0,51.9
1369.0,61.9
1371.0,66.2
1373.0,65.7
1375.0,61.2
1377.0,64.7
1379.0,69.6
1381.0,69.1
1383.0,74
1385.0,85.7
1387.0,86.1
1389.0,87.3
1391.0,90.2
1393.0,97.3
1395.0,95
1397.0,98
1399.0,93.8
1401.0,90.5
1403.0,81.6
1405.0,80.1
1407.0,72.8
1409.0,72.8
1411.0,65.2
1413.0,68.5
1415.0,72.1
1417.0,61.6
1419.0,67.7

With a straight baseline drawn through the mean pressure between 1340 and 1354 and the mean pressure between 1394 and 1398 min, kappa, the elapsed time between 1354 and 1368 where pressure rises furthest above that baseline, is 1357.0 min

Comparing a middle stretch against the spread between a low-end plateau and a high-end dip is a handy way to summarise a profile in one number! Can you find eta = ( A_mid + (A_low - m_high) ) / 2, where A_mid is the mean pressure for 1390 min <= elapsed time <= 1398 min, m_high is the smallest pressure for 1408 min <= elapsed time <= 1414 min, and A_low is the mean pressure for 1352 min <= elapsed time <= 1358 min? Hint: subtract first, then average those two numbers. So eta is 48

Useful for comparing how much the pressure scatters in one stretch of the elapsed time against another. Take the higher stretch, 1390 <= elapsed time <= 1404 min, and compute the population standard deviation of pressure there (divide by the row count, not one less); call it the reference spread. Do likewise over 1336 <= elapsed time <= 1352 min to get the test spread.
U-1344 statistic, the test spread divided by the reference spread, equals 0.35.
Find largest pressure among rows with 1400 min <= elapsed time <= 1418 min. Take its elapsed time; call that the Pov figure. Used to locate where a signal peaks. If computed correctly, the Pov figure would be 1401.0 min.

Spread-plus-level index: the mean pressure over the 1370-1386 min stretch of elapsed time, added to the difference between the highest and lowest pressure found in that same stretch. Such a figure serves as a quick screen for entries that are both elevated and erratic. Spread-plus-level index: 94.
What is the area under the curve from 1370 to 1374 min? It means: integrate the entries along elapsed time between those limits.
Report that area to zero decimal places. 264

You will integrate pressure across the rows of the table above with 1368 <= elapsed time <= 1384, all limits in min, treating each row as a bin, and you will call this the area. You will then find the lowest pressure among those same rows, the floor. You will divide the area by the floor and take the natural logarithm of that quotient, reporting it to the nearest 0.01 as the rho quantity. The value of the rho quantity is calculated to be 2.86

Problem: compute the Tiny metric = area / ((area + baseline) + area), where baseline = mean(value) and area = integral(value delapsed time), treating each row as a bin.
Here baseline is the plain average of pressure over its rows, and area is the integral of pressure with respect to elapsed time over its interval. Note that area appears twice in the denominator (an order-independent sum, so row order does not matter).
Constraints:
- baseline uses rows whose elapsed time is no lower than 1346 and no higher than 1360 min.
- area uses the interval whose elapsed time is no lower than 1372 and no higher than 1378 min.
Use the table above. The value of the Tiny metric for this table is 0.462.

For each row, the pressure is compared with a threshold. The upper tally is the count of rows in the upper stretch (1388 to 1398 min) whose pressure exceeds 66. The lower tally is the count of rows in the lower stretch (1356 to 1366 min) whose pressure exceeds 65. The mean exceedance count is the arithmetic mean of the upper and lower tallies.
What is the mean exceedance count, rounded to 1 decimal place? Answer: 3.0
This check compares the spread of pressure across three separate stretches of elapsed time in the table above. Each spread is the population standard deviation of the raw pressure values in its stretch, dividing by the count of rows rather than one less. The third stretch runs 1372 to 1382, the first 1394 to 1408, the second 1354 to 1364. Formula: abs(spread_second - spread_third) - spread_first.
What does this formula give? -7.6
